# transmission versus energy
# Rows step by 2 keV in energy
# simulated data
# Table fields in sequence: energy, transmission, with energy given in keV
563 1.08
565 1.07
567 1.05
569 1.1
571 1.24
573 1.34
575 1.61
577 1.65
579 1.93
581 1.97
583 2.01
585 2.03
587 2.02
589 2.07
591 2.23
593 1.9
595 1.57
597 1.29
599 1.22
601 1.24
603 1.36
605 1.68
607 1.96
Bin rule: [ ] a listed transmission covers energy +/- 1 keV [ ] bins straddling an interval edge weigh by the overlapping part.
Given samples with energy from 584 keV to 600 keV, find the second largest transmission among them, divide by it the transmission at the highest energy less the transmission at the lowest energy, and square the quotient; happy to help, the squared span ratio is 0.15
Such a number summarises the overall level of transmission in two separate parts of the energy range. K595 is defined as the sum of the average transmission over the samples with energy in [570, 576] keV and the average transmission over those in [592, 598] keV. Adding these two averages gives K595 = 3.0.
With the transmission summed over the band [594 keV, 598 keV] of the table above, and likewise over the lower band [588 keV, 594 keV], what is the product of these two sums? 18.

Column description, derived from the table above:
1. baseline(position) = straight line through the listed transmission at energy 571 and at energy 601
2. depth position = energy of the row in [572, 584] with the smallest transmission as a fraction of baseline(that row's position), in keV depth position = 573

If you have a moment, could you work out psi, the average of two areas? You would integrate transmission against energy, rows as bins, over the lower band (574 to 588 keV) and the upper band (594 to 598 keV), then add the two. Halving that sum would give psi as 16.1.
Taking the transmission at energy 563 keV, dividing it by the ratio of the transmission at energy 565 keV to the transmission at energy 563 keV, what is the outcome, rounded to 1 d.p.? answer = 1.1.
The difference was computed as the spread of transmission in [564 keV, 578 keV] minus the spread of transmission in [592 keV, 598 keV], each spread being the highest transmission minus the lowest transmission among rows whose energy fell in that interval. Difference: 0.0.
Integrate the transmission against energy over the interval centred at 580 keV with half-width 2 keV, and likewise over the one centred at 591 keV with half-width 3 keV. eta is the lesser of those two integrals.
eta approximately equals 7.8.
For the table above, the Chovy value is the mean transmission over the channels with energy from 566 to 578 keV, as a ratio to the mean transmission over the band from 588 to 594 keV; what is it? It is 0.64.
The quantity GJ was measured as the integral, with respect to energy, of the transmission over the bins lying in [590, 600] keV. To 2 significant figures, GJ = 16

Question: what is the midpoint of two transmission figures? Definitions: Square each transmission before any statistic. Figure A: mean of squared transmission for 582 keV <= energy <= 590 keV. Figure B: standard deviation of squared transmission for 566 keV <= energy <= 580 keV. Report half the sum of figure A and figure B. 2.5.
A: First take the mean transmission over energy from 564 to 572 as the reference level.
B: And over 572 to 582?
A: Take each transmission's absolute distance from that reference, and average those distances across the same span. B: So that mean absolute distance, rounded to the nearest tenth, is 0.6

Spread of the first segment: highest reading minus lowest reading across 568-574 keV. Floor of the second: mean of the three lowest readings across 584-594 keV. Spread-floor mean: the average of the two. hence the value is 1.11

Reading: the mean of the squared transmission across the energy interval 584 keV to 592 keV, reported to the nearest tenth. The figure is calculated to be 4.4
